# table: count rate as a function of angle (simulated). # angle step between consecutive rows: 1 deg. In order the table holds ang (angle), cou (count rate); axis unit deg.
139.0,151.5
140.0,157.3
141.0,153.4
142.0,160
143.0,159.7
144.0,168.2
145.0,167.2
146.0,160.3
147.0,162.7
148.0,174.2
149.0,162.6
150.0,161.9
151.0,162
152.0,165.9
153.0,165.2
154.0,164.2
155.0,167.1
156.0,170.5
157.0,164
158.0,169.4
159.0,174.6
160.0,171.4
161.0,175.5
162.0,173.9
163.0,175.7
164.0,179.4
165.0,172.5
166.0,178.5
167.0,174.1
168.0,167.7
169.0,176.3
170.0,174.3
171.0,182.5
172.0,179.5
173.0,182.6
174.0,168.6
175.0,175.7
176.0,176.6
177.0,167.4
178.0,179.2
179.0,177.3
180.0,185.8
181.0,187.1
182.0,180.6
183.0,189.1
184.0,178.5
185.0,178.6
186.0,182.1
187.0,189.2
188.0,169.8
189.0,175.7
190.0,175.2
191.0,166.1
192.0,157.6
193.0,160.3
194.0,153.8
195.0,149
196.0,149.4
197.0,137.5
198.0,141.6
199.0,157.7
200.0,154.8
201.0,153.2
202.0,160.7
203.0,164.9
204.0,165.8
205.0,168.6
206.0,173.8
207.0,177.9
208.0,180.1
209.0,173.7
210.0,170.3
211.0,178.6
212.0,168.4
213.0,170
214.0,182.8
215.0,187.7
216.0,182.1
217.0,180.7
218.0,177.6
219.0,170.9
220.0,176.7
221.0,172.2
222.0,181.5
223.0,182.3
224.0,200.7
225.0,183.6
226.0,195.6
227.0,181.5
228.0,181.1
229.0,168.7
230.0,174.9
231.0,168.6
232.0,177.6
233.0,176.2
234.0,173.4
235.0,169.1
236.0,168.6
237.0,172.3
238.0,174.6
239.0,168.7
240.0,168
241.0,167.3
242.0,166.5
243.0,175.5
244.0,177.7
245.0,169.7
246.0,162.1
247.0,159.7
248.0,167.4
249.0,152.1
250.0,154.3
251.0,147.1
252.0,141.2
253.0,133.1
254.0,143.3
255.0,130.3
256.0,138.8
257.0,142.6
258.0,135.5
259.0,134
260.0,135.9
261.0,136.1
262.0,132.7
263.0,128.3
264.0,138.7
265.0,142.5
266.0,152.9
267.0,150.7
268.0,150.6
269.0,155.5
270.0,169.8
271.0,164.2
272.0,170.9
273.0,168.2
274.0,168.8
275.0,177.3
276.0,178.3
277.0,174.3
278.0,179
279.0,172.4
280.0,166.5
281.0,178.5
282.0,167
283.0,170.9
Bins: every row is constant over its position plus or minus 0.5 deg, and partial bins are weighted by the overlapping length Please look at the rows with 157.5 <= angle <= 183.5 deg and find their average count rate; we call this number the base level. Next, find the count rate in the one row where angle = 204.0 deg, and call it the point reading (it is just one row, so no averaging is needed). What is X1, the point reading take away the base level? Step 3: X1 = -11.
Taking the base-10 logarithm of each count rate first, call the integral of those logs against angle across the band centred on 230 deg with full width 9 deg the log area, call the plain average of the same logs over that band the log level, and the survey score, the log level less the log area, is -18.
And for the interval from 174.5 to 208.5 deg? -73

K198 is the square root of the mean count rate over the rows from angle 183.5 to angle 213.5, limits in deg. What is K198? 12.9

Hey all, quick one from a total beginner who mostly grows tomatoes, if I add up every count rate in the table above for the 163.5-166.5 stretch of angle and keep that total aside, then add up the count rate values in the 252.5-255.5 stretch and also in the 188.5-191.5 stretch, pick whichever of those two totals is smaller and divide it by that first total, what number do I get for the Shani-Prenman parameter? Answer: 0.77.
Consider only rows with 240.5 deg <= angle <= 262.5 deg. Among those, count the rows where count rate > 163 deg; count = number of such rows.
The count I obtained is 6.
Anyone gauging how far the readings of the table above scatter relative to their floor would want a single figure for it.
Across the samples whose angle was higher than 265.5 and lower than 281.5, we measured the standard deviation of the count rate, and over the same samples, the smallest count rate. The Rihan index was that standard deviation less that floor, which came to -141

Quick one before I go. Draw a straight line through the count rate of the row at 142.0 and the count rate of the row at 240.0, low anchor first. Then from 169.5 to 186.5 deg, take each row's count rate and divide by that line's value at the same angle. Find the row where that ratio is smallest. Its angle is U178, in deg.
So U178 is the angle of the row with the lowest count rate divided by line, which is 177.0 deg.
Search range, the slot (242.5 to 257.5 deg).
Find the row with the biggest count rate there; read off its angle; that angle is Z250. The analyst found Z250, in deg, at 244.0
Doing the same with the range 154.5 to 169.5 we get 164.0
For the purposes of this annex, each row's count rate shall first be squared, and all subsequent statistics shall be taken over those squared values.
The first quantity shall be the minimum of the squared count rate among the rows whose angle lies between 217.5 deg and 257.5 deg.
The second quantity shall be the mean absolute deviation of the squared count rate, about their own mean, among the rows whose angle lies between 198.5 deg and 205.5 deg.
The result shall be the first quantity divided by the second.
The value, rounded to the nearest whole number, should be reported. 11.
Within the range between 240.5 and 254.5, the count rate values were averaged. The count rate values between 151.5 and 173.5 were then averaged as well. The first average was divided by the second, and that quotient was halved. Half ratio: 0.46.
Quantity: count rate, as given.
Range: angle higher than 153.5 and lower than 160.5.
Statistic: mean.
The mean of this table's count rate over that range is 169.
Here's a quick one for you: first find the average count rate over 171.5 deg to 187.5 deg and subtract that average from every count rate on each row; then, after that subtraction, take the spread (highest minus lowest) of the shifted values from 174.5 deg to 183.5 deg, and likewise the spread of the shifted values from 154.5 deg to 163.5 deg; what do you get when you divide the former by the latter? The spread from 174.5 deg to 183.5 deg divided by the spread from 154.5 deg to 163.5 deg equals 1.9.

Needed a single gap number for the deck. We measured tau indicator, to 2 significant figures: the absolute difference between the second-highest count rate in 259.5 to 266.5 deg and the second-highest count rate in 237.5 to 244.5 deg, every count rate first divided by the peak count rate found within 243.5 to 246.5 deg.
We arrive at 0.19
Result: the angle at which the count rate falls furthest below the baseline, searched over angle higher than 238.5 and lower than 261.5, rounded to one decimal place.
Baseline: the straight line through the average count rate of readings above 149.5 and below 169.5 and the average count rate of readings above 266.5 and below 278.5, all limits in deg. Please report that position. 255.0 deg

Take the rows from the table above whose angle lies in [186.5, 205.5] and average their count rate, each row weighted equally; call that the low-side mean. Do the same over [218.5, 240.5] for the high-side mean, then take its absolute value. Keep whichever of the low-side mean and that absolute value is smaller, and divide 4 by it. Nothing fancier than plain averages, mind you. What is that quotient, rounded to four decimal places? 0.0249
